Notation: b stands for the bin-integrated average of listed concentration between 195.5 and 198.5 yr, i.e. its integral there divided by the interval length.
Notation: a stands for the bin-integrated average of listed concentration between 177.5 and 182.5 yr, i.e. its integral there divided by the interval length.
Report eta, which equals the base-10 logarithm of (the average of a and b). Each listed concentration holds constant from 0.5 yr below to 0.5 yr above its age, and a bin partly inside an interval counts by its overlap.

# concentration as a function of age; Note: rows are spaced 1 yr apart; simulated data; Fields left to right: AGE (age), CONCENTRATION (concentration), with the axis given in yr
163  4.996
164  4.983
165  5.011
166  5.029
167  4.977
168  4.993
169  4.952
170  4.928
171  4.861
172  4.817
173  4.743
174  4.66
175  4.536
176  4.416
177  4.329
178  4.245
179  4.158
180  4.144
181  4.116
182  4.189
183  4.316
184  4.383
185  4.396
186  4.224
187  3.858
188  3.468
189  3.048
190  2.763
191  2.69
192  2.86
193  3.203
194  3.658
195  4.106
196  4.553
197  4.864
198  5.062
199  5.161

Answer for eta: 0.65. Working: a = 4.17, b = 4.83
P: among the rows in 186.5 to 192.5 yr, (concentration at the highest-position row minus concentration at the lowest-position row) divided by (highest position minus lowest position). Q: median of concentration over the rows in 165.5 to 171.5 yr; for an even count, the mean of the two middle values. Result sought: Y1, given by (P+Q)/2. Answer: 2.4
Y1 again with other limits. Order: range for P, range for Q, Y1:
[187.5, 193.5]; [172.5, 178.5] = 2.2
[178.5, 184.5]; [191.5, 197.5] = 2.0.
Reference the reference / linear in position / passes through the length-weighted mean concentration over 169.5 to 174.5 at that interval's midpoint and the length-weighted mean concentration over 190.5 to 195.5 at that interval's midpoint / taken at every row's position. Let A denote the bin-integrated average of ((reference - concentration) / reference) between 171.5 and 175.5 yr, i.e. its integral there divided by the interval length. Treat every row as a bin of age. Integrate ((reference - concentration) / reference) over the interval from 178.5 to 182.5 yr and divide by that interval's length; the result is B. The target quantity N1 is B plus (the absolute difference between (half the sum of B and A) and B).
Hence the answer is 0.01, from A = 0.001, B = 0.010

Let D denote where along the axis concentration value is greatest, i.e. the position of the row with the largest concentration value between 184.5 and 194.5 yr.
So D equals 185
